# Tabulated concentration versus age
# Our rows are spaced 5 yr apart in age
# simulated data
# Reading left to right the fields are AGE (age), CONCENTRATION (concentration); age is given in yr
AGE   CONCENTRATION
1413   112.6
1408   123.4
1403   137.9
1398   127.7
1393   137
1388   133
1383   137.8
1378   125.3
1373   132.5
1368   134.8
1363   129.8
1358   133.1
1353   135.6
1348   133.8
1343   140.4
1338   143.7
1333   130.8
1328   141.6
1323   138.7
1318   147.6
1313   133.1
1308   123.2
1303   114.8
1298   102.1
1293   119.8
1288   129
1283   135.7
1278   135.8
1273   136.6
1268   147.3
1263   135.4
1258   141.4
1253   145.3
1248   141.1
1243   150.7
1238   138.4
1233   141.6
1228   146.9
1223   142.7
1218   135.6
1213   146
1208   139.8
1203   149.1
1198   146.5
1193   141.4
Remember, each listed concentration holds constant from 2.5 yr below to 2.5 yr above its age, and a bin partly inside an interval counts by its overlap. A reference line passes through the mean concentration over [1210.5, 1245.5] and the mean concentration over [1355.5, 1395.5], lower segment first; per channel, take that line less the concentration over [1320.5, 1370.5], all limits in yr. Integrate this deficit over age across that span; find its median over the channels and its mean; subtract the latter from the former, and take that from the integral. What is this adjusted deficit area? -62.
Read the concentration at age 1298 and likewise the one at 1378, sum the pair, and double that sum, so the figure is 455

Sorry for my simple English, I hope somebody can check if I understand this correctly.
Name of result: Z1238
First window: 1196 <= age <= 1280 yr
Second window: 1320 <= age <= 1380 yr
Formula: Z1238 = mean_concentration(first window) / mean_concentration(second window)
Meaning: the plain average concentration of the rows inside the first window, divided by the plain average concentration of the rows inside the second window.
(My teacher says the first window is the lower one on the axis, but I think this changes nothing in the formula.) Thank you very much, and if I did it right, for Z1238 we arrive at 1.05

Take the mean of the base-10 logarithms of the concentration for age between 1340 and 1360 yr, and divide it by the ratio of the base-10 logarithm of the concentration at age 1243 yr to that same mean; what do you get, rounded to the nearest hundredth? 2.09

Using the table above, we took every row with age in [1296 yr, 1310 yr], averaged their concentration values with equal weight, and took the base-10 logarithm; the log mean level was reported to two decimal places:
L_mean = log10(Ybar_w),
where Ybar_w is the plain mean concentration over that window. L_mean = 2.05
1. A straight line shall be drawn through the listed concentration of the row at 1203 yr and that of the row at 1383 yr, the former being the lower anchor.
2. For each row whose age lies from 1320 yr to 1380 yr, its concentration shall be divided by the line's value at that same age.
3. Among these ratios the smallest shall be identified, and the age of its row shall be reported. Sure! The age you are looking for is 1378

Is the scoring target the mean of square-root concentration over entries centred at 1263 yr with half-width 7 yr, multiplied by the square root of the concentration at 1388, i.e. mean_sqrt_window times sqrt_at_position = 137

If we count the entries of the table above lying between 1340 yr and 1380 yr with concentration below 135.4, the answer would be 6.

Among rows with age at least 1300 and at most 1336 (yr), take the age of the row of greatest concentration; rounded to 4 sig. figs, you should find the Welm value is 1318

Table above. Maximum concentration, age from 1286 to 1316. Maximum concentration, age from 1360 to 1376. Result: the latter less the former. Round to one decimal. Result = 1.7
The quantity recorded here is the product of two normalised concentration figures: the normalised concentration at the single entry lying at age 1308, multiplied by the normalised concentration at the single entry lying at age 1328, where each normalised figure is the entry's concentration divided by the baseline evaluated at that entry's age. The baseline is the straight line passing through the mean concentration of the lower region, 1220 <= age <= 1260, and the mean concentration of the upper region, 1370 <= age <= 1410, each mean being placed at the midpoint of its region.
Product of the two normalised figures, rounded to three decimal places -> 0.923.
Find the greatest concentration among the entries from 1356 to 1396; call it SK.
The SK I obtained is 137.8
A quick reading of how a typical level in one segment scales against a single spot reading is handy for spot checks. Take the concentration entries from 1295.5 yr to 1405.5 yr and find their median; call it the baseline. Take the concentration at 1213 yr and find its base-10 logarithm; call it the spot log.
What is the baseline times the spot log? 289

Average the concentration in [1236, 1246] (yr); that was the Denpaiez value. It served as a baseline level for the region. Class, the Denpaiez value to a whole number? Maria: 145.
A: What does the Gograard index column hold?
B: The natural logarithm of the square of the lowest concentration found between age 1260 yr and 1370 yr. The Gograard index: 9.25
